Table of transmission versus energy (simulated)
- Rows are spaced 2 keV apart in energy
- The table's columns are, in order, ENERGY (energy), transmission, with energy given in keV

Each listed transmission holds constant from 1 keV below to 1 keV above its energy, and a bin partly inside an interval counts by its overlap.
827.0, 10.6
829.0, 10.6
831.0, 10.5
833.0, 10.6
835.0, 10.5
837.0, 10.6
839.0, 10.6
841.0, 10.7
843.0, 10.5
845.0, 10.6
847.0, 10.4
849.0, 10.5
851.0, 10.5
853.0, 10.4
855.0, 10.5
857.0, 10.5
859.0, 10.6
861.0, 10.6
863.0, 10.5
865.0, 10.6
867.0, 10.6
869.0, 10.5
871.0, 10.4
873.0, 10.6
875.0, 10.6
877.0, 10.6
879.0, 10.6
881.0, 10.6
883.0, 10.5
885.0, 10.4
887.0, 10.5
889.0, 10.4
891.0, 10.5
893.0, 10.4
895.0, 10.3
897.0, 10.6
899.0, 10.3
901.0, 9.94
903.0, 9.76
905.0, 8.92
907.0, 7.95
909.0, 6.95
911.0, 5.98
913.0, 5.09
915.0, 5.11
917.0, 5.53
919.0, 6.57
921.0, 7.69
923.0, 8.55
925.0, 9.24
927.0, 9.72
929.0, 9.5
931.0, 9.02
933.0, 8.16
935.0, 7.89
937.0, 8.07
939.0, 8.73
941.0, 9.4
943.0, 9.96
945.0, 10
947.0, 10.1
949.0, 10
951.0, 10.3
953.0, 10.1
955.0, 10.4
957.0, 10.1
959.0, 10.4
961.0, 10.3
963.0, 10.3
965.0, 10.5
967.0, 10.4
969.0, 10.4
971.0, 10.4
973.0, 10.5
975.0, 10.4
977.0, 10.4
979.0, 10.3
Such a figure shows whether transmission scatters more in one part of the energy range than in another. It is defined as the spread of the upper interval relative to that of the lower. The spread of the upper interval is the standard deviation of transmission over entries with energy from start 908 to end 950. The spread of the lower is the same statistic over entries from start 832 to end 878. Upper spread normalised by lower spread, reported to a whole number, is 21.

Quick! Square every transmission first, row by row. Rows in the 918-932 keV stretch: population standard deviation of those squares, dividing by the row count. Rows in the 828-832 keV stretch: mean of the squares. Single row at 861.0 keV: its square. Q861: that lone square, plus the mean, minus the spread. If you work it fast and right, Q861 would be 207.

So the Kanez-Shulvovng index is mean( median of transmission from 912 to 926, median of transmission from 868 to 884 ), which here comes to 8.6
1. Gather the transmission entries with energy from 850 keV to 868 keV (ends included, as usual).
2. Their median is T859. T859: 10.5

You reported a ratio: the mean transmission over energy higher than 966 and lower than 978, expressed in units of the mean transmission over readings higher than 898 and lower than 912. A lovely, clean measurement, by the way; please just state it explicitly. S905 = 1.2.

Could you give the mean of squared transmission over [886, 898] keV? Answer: 109.2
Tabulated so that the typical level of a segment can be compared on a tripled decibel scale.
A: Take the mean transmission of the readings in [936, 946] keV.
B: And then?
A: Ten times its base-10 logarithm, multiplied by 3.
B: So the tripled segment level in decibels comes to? 29.0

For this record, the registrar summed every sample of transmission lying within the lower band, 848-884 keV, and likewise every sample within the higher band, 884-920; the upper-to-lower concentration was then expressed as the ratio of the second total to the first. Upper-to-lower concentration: 0.82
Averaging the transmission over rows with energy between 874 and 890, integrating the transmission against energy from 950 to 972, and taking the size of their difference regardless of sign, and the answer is 217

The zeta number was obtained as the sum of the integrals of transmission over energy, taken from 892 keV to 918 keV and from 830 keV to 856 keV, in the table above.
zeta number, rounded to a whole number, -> 487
